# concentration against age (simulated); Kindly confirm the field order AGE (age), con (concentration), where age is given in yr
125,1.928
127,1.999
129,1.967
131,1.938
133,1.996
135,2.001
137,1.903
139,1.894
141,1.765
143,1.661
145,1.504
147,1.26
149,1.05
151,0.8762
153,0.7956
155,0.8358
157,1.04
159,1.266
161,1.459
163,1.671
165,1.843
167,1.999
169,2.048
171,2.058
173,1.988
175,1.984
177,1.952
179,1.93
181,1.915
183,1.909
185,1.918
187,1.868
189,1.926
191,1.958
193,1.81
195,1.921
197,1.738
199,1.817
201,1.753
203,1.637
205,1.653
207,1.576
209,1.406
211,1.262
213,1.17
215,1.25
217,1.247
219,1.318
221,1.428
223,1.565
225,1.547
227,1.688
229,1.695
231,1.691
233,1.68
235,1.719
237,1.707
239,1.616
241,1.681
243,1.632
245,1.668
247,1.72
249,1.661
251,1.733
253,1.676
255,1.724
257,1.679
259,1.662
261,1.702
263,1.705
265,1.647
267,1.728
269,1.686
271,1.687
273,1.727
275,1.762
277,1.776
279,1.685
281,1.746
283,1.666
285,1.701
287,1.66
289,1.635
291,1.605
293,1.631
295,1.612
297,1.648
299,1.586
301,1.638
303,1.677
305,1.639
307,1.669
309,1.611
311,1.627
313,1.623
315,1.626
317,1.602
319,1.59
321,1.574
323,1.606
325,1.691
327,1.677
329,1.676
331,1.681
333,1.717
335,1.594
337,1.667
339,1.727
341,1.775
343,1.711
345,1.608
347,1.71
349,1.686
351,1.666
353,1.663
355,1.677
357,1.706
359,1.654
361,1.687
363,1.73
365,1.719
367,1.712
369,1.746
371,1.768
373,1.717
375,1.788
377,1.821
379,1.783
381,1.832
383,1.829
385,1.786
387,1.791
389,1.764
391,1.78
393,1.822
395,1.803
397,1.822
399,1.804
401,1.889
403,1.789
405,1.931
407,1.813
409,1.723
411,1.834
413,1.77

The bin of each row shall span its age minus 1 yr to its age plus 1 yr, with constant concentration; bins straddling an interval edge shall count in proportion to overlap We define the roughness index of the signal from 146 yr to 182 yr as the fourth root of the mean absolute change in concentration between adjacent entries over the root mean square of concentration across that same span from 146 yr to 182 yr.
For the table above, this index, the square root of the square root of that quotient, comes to 0.51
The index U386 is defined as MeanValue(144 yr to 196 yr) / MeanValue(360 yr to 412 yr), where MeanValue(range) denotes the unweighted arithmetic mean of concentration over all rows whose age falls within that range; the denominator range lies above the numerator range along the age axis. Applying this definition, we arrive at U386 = 0.92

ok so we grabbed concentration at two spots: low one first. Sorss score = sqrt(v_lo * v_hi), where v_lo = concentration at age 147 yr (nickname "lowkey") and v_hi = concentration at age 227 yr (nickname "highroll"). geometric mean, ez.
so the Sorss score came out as 1.46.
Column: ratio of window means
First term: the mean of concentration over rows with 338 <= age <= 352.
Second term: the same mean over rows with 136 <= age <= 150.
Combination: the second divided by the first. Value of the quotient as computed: 0.93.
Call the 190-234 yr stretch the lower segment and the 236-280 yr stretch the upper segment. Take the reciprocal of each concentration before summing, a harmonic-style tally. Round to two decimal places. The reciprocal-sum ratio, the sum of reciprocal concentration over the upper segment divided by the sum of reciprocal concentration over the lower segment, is 0.91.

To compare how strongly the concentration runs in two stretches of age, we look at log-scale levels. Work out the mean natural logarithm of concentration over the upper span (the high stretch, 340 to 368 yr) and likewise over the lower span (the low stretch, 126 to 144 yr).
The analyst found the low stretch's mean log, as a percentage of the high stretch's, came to 122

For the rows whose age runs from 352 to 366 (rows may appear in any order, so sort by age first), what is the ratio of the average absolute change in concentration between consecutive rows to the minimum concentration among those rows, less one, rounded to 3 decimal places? -0.982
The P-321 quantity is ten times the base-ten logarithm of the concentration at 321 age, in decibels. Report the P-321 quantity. 1.97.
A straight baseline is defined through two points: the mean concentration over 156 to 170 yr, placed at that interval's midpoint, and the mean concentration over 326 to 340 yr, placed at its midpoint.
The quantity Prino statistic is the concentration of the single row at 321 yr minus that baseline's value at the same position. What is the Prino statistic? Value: -0.1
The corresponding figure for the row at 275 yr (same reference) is 0.1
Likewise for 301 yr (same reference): 0.0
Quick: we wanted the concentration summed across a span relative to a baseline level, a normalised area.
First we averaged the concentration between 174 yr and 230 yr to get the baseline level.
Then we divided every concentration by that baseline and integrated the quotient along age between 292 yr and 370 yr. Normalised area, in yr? 78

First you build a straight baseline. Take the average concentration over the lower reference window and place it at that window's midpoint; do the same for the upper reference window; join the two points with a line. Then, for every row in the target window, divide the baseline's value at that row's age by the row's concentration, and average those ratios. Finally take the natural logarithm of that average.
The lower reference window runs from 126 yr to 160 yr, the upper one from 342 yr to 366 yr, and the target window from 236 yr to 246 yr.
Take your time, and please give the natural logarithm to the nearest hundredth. -0.04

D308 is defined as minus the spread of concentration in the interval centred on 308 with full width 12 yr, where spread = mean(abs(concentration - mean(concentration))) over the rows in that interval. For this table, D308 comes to -0.021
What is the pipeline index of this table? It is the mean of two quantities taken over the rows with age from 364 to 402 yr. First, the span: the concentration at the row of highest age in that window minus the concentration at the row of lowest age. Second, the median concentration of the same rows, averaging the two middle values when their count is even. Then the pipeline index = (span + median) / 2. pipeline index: 0.979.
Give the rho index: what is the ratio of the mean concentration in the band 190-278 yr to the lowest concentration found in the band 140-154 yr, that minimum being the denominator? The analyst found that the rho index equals 2.06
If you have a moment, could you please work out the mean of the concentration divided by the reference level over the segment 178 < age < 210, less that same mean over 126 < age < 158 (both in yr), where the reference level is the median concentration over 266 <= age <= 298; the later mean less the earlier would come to 0.158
